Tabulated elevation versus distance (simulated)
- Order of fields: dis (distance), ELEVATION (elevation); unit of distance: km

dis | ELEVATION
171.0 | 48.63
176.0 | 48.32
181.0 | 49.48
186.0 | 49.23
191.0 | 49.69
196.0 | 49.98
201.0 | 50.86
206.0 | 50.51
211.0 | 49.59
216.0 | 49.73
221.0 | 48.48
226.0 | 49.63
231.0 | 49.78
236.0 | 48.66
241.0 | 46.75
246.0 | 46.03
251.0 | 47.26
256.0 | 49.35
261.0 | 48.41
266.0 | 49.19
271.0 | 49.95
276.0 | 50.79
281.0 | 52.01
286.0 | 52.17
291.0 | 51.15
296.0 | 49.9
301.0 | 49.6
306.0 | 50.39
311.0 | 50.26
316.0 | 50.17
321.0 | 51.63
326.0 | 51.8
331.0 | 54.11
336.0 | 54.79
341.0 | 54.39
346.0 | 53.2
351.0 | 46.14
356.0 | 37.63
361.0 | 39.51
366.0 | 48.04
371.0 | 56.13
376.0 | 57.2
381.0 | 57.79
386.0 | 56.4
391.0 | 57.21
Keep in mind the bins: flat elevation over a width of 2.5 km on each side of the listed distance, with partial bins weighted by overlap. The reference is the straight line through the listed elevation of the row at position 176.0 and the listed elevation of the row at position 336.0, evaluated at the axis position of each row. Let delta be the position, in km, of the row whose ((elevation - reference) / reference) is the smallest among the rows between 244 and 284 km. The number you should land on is 246.0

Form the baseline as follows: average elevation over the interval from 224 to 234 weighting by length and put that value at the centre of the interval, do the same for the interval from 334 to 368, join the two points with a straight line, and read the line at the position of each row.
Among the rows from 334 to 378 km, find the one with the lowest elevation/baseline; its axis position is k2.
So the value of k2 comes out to 356.0 km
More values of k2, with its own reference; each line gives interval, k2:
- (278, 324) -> 301.0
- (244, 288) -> 246.0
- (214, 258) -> 246.0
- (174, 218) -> 176.0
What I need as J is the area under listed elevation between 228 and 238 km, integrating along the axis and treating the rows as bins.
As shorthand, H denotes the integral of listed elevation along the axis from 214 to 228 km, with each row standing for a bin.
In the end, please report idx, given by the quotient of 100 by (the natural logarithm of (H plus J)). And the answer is 14.1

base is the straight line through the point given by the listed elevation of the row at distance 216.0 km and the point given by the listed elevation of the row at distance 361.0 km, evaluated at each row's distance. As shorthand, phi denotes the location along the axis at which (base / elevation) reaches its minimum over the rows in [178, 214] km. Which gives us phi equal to 206.0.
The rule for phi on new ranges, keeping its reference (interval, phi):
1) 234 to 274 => 271.0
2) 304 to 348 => 341.0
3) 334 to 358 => 341.0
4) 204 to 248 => 231.0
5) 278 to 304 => 286.0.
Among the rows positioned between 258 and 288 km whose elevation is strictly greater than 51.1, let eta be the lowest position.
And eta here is 281.0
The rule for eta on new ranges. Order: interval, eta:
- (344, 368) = 346.0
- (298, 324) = 321.0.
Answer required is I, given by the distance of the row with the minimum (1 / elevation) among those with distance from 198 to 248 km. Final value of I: 201.0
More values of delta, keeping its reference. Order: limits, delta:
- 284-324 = 301.0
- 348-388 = 356.0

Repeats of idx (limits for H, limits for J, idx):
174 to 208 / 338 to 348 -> 13.0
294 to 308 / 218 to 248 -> 13.0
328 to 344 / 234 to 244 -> 13.9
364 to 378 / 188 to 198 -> 14.0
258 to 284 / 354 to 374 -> 13.0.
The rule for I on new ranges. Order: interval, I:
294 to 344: 336.0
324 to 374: 371.0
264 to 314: 286.0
